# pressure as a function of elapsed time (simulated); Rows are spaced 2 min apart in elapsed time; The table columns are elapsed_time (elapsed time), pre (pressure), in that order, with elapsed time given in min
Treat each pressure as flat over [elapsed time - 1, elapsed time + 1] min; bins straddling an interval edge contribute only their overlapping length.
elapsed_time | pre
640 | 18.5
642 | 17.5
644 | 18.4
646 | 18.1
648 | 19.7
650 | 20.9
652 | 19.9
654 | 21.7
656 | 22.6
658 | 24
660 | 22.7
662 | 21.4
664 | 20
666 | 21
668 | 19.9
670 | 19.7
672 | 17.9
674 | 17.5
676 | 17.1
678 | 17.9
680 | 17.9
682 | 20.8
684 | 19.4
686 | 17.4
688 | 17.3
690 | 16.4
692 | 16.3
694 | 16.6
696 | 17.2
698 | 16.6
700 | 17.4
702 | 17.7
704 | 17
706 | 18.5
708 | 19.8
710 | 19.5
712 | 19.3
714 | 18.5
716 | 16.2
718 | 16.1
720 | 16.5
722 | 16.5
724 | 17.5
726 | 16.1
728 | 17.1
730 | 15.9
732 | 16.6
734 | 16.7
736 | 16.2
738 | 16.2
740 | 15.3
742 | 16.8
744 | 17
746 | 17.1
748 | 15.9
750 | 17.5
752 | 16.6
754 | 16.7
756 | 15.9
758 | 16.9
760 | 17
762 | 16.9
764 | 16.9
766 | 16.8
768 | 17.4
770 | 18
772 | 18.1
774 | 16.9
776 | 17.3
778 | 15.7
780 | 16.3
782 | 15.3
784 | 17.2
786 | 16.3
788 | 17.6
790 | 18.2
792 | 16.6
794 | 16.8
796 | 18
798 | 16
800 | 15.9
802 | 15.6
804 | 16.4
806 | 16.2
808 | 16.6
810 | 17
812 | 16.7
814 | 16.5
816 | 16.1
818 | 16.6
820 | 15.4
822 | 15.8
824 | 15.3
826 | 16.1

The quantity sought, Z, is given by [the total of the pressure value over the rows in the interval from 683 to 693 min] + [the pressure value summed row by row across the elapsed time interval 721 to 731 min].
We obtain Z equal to 169.9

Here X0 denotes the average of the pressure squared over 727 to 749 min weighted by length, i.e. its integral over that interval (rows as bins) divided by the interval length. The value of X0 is 270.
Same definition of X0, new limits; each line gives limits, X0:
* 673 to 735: 306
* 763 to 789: 287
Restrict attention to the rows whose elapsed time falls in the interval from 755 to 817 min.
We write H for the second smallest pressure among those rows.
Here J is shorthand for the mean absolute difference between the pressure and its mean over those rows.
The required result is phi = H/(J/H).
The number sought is 416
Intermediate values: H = 15.6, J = 0.59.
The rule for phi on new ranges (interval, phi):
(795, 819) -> 583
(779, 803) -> 321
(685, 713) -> 286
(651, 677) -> 182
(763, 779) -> 502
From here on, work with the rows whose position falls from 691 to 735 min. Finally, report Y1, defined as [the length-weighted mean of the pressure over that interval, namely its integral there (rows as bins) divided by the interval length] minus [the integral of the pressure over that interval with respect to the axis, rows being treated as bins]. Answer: -742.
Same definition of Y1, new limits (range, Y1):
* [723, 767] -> -715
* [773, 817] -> -714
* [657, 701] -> -806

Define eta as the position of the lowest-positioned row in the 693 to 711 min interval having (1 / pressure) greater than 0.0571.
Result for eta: 694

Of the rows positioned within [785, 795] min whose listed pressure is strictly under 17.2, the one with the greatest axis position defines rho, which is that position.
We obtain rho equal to 794 min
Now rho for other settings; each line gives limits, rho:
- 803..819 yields 818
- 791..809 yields 808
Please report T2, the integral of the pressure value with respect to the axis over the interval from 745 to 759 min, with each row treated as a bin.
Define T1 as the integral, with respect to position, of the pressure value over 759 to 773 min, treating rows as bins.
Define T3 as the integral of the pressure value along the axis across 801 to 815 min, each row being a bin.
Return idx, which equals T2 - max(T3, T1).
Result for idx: -9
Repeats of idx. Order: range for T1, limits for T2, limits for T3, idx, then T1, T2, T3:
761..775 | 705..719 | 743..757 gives 14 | 242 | 256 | 233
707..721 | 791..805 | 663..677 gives -36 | 252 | 231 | 266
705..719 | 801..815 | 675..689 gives -26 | 256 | 230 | 256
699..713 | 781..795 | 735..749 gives -22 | 258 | 236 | 229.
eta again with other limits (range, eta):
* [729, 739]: 730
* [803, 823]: 804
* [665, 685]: 674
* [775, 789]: 776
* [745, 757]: 746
